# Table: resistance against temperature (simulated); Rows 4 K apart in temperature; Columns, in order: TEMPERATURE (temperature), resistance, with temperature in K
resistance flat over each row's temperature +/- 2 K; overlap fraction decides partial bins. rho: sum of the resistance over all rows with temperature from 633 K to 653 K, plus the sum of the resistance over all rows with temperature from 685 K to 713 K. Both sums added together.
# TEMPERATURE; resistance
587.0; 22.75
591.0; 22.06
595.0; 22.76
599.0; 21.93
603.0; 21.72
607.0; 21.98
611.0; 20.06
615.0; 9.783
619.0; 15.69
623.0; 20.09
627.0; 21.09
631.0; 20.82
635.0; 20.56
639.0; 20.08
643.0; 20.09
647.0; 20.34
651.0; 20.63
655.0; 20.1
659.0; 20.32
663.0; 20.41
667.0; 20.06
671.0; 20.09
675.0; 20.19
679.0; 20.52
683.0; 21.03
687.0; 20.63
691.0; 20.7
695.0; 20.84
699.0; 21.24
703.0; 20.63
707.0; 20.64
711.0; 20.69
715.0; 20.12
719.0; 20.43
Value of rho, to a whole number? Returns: 247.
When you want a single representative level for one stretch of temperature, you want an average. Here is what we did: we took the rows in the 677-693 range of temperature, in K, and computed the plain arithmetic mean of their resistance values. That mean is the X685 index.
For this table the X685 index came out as 20.7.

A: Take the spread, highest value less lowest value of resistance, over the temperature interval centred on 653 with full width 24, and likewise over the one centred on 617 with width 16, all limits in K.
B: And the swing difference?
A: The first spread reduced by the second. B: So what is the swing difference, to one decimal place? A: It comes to -9.8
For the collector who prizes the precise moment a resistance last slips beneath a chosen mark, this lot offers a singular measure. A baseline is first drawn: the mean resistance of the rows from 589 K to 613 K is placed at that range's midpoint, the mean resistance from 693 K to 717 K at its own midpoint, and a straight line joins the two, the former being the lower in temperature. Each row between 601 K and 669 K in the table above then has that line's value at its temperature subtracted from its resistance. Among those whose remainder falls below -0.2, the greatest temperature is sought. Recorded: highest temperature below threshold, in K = 667.0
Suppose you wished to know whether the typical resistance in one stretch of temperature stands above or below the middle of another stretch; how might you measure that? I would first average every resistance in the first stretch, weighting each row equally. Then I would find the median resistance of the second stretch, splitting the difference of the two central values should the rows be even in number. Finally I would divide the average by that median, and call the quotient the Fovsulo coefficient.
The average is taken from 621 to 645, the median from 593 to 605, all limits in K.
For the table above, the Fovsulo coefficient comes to 0.93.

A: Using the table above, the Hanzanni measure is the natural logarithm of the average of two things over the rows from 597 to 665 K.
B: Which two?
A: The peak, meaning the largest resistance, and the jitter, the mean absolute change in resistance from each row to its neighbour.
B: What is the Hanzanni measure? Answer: 2.47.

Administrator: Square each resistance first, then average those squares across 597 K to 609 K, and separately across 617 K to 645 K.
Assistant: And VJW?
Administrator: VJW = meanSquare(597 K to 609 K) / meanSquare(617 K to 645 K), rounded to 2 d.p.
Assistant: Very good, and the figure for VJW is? 1.21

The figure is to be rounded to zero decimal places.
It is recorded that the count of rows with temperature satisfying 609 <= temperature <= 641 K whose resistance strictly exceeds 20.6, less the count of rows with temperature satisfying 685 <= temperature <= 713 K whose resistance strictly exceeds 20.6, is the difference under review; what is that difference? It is -5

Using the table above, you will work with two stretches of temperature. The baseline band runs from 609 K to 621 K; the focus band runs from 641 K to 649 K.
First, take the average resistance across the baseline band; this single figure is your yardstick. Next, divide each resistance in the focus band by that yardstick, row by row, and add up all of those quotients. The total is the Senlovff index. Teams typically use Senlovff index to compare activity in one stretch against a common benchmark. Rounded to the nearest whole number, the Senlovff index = 3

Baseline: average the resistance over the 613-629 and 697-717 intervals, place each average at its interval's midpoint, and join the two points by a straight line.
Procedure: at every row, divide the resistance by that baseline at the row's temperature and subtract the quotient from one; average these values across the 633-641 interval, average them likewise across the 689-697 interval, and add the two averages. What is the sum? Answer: -0.205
